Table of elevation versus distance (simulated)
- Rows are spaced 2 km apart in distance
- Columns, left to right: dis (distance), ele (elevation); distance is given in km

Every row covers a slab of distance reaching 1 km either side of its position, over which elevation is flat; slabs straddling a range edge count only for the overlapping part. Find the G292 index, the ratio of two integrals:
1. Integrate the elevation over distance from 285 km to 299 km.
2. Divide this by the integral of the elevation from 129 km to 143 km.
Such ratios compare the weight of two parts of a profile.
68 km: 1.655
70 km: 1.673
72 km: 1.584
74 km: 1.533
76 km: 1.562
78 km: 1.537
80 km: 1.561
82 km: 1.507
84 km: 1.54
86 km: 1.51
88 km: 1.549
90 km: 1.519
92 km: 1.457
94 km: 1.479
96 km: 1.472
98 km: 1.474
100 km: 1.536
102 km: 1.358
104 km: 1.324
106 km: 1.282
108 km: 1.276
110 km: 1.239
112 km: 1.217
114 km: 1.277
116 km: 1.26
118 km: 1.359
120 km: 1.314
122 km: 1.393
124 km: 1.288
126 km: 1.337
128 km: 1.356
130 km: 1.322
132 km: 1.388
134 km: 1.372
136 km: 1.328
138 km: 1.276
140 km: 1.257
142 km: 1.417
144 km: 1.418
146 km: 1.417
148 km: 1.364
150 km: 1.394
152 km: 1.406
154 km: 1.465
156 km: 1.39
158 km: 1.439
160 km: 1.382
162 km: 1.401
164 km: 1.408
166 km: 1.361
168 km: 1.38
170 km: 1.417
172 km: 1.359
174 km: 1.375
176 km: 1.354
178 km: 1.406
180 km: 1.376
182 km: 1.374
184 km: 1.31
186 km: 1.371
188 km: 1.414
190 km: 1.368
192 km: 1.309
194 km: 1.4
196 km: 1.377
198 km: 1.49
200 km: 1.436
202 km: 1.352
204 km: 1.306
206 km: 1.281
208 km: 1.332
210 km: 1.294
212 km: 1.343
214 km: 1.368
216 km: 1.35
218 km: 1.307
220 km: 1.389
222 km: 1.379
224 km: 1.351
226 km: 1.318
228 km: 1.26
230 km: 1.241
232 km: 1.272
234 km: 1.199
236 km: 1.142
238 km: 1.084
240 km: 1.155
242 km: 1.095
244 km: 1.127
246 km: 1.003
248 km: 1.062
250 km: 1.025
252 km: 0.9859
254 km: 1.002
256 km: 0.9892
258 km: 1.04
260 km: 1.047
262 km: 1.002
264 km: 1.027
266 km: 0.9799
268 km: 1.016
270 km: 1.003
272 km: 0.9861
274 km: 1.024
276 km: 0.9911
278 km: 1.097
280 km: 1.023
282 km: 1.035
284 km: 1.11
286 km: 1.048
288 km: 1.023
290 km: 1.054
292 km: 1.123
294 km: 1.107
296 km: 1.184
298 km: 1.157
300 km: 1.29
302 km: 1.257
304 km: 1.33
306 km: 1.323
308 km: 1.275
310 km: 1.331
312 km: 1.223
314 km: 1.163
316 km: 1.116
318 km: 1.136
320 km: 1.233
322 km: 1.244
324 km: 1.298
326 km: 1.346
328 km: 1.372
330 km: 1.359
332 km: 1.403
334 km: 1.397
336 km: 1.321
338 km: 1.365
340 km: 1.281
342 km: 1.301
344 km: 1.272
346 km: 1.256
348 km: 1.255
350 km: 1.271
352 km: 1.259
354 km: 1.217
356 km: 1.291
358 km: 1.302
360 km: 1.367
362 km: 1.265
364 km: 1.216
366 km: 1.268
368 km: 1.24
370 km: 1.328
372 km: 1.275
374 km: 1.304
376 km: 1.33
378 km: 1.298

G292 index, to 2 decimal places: 0.82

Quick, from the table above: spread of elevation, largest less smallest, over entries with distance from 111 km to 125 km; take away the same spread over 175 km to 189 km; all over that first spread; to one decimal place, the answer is 0.4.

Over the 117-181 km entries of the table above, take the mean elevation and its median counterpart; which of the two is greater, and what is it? 1.38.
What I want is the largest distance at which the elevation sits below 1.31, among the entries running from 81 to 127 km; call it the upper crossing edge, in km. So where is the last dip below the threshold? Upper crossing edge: 124 km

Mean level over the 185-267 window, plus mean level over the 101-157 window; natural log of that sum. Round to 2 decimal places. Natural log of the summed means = 0.94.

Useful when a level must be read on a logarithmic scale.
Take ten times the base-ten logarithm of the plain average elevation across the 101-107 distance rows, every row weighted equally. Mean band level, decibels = 1.21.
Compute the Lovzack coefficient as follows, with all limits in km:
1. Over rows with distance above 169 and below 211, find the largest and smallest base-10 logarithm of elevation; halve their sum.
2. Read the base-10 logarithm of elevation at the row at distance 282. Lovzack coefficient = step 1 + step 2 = 0.16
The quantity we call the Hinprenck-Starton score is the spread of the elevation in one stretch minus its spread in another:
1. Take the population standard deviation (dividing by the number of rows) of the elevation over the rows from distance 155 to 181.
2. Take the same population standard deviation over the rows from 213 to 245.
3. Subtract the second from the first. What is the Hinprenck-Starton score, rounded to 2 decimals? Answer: -0.08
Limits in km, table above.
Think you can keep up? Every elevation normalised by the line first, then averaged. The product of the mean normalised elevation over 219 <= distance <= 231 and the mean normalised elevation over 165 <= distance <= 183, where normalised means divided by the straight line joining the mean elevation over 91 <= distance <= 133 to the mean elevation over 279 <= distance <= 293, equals 1.26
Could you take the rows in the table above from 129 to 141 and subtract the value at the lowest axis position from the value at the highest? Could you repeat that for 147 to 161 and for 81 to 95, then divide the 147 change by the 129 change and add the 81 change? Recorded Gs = 0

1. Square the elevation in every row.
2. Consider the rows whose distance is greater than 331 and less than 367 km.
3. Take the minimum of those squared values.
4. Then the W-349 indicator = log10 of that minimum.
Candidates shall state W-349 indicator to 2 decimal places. 0.17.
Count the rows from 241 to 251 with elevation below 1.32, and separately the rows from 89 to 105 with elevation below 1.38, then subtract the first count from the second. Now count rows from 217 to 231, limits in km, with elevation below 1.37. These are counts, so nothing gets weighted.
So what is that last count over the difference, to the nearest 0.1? -1.7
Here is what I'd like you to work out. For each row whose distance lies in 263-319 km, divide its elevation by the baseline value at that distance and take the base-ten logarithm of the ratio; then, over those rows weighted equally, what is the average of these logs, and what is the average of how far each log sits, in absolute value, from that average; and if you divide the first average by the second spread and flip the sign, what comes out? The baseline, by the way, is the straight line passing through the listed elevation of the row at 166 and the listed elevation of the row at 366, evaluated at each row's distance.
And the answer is 1.8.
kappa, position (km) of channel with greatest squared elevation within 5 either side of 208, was 212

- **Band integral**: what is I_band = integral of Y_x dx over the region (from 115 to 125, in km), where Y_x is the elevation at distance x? 13.2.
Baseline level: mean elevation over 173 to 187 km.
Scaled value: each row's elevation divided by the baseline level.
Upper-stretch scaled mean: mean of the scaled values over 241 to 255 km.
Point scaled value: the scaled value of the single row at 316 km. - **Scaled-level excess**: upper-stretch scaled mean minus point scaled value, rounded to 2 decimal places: -0.05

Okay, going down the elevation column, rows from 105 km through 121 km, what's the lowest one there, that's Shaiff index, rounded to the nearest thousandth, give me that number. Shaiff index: 1.217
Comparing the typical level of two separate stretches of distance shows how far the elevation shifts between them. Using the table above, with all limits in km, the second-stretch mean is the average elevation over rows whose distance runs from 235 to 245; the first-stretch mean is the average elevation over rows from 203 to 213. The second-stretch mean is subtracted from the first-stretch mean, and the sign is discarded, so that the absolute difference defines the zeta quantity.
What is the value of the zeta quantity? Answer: 0.19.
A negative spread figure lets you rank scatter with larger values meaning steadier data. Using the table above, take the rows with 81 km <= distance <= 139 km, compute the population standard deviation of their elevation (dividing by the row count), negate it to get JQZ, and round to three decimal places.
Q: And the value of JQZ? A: -0.100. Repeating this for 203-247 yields -0.107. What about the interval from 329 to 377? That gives -0.051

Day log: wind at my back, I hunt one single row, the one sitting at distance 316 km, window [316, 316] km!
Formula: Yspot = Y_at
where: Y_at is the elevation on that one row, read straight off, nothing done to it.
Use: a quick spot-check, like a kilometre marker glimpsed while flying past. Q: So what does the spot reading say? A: 1.116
